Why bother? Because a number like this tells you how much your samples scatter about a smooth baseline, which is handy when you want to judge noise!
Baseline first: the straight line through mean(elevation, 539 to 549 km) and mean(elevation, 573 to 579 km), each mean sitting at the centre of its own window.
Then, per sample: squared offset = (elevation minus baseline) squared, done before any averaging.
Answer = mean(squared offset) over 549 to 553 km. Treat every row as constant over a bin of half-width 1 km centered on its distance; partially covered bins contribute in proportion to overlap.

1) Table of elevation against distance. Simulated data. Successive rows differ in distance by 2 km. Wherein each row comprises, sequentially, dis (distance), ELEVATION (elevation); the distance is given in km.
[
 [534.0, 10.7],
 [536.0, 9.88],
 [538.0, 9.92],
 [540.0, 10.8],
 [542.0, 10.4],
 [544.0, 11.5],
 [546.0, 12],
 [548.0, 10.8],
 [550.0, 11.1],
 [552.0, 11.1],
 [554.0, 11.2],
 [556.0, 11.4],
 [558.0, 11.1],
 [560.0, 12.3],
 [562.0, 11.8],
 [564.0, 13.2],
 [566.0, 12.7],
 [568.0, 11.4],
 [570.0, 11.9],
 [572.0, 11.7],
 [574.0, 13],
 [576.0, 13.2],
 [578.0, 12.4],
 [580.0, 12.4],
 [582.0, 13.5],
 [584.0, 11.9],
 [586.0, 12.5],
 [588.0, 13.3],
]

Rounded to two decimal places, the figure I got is 0.15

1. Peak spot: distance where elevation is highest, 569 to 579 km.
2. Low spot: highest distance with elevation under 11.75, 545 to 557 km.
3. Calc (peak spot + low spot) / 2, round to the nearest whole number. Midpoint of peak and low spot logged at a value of 566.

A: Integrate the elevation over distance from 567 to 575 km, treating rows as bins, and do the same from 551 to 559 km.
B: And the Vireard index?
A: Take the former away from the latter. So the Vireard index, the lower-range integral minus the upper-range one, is -6.4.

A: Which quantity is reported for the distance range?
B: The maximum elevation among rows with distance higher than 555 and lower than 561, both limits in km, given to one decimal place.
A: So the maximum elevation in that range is 12.3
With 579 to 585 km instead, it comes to 13.5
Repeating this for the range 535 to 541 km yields 10.8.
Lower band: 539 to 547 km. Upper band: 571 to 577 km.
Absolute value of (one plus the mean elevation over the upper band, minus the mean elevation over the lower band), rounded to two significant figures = 2.5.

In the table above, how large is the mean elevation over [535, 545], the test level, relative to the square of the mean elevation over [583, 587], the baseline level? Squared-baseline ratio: 0.071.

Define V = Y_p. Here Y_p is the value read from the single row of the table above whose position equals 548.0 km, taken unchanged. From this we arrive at 10.8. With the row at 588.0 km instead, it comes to 13.3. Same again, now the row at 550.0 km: 11.1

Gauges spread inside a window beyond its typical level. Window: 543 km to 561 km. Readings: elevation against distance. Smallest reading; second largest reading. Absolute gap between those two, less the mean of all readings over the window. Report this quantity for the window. -10.2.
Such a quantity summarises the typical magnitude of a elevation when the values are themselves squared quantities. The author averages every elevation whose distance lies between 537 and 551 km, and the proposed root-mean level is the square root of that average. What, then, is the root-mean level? 3.31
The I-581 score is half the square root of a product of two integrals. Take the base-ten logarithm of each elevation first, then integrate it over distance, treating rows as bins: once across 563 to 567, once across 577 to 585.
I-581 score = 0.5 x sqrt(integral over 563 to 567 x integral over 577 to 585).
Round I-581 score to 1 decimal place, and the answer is 3.1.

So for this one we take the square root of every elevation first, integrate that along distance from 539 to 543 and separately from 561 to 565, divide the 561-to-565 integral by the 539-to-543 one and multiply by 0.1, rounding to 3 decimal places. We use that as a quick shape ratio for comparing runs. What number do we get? 0.109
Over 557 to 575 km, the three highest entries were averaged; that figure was 13.0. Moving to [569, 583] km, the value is 13.2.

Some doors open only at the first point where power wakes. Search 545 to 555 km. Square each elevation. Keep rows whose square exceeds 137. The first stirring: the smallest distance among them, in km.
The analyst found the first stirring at 546.0 km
